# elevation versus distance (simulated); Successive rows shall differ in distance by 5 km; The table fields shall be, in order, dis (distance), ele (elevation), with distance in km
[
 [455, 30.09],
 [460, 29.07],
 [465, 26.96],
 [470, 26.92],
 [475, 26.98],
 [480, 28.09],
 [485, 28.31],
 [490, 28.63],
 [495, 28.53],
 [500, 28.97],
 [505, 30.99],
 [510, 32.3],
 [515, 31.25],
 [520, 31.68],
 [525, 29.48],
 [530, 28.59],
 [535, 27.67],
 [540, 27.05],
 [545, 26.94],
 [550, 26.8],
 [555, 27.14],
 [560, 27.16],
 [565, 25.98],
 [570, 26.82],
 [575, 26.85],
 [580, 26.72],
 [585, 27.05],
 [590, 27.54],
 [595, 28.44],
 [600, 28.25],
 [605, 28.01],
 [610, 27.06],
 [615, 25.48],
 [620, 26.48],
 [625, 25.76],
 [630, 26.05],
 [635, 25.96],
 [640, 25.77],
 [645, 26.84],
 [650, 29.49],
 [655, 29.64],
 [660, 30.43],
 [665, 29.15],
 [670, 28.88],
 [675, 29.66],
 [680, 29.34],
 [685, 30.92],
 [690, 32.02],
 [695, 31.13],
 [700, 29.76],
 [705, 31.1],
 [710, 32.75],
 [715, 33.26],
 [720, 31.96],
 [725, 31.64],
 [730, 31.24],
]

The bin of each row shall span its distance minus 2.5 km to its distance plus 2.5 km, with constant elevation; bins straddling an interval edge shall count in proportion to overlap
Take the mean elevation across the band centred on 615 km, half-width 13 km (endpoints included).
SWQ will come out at 26.6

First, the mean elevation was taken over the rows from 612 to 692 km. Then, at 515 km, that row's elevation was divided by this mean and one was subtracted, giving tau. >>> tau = 0.11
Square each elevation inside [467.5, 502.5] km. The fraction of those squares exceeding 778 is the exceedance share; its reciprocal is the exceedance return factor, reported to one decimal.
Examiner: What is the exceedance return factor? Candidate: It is 1.4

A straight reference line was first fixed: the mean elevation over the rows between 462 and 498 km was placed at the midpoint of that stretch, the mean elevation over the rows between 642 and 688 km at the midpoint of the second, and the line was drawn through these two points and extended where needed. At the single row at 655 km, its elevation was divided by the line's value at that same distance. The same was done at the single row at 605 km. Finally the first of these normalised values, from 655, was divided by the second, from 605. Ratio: 1.043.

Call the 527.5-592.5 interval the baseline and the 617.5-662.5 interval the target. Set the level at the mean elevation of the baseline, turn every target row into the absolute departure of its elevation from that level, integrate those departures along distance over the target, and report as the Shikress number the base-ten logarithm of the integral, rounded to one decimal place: 1.8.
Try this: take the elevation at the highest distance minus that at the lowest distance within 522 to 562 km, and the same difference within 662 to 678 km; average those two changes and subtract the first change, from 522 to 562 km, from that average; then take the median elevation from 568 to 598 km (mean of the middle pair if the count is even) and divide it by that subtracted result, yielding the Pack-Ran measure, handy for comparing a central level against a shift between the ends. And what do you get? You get 19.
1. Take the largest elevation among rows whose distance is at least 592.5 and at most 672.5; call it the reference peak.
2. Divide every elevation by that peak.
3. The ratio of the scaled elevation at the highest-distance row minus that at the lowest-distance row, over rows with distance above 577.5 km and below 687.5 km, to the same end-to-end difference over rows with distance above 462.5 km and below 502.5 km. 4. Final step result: 2.1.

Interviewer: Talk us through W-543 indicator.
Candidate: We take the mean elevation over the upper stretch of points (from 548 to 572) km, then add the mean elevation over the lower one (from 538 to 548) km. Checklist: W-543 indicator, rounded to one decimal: 53.8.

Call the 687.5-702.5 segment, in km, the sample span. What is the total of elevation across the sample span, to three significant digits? 92.9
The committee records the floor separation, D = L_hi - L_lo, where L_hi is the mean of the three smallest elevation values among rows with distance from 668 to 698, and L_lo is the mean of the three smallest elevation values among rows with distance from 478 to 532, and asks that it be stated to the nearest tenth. 1.0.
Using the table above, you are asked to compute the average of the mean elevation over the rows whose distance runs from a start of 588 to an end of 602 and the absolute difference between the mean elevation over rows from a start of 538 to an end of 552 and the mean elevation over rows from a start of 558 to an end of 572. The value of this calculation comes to 14.2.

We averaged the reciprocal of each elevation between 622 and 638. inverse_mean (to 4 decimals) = 0.0386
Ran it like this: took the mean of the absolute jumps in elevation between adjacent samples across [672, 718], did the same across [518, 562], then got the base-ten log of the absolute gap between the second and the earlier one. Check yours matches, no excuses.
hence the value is -0.36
